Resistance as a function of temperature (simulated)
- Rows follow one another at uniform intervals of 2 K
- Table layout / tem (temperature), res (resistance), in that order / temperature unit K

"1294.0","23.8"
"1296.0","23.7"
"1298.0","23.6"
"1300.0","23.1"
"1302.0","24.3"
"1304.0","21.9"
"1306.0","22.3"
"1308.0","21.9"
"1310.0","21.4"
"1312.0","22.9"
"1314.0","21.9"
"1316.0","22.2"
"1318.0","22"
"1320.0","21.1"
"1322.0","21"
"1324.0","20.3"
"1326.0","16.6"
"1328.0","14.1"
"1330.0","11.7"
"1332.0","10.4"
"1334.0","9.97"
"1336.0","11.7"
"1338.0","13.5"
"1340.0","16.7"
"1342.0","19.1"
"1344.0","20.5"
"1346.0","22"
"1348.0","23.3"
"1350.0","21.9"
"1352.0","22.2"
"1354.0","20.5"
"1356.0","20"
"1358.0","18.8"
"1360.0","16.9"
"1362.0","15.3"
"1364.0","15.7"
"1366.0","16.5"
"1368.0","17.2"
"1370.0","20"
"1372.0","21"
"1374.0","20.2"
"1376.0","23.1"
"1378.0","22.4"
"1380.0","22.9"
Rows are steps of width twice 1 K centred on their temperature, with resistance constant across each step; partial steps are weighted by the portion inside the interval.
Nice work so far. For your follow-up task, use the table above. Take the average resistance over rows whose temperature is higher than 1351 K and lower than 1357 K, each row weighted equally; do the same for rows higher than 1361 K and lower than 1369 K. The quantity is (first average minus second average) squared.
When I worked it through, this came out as 22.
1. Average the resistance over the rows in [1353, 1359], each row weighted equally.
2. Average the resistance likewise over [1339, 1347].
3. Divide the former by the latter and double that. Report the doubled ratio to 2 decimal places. 2.02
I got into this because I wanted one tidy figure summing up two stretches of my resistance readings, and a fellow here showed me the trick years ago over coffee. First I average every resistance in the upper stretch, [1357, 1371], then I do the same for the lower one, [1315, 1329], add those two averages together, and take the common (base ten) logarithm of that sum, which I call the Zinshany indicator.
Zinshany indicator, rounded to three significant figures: 1.57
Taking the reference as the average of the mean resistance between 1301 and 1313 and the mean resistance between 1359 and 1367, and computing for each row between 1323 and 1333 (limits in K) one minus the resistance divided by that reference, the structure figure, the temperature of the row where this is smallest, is 1324.0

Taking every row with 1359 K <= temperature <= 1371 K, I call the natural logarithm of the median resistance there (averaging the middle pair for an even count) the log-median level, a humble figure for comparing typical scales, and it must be 2.8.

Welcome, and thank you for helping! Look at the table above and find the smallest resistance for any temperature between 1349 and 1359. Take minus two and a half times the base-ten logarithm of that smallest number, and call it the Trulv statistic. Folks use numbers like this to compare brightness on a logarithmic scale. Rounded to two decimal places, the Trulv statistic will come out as -3.19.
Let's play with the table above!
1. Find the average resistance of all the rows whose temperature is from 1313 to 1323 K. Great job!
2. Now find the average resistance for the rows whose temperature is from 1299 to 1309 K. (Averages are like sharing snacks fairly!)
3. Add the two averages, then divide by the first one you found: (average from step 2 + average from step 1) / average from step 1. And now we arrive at 2.05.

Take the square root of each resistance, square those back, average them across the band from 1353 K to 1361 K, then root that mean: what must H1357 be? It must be 4.4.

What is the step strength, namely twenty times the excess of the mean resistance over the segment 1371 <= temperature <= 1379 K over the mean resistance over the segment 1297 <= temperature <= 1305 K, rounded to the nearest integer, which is -31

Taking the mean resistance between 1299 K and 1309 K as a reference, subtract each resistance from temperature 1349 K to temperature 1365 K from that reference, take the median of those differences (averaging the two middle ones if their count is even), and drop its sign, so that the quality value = 3.3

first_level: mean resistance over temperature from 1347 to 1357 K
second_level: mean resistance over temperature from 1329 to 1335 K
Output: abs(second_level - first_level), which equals 11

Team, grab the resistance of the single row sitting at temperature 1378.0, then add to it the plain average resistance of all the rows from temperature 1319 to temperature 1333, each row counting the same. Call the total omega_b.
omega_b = 38.9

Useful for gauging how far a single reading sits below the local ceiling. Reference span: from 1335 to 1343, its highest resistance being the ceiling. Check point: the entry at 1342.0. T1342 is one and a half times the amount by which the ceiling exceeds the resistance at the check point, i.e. 0.0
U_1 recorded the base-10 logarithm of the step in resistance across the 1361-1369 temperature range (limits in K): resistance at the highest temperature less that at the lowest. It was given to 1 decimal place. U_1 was 0.3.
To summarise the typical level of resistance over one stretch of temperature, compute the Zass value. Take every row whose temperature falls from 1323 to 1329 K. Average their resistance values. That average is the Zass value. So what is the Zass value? 17.0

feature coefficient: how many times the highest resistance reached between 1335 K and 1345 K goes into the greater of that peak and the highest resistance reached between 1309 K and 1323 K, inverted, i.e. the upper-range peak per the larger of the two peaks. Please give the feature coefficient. 0.90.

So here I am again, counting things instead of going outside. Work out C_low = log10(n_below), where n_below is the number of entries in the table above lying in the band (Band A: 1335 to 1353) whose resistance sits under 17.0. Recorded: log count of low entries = 0.48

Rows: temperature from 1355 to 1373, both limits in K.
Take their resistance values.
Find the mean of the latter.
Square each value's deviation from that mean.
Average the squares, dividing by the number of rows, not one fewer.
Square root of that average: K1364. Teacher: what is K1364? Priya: 2.0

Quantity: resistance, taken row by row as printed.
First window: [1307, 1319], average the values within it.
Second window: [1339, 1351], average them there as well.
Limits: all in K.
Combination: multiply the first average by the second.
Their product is 454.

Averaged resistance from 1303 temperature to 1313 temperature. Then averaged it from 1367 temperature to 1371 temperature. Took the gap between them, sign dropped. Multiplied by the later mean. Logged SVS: 65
